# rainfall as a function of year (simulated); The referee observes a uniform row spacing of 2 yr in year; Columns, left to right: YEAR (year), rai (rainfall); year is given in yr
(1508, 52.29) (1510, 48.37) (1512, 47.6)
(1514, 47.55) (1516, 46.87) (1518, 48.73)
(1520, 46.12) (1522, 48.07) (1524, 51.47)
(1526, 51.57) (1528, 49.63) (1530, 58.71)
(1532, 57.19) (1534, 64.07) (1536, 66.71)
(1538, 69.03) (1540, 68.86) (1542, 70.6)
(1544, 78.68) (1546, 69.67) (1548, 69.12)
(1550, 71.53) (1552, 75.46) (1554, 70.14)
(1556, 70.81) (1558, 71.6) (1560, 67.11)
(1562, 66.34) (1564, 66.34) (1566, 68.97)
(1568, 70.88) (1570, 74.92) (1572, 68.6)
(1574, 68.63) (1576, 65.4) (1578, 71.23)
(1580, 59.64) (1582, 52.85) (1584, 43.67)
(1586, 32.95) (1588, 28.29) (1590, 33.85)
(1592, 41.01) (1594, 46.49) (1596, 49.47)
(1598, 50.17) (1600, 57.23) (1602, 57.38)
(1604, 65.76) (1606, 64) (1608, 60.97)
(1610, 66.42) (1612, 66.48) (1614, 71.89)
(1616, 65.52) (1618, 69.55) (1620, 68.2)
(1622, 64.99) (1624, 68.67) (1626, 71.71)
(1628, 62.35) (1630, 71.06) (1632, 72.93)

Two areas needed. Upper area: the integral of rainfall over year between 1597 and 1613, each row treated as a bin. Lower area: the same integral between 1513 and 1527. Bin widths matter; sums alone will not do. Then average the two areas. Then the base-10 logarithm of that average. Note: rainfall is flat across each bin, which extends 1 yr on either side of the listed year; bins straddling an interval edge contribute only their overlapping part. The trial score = 2.92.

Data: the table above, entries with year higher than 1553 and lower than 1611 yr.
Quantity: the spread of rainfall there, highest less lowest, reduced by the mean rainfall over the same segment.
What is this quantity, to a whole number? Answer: -12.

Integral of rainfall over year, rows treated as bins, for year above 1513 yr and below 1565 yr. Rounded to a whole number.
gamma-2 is 3244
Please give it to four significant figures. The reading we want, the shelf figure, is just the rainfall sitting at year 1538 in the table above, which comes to 69.03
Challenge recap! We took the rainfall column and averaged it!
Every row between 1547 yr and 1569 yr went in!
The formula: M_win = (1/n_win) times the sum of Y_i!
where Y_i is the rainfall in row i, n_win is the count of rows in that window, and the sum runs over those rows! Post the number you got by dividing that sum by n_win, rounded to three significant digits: 69.8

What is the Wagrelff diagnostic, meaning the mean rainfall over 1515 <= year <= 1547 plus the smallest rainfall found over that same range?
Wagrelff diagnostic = 105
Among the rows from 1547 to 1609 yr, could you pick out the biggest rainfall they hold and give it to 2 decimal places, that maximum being 75.46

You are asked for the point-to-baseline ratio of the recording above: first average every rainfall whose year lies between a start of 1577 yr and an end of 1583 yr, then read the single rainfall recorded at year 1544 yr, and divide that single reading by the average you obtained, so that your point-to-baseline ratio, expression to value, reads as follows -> 1.28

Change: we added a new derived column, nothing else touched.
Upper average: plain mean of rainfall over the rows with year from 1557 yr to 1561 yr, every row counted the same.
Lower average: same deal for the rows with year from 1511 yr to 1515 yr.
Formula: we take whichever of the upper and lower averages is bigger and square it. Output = 4810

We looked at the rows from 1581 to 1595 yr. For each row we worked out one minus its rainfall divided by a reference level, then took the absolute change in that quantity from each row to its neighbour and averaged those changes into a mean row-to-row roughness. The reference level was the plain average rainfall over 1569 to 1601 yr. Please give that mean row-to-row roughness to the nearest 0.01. 0.14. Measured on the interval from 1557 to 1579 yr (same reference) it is 0.06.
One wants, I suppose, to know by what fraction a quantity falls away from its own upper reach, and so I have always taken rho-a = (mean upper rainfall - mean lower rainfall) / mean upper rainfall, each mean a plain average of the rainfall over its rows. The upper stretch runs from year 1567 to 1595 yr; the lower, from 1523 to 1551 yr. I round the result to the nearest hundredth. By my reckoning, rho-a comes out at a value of -0.18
